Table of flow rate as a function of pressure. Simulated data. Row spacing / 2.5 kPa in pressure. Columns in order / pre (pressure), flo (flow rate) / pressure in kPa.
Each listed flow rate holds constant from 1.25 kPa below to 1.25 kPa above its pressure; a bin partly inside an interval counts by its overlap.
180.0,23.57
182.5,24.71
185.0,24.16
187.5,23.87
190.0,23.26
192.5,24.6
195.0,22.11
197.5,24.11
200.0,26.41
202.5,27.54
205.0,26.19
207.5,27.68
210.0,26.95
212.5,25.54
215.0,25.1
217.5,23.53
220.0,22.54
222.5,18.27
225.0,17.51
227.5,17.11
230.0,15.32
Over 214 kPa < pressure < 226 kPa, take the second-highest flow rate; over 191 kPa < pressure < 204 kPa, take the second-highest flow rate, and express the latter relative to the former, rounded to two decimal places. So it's 1.12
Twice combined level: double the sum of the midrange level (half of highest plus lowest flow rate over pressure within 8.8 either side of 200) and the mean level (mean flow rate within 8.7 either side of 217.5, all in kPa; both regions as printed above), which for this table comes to 95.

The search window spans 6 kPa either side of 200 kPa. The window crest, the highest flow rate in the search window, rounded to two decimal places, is 27.54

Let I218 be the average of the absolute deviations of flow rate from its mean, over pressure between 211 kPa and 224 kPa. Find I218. 2.1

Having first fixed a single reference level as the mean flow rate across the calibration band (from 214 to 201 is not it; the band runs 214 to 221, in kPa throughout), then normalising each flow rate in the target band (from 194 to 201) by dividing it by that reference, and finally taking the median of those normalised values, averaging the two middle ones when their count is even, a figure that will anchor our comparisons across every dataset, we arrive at 1.02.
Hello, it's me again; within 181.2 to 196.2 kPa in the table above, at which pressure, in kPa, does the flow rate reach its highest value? 182.5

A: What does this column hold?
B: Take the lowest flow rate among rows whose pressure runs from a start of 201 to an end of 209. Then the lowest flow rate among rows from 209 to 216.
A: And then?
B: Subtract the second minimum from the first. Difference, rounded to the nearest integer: 1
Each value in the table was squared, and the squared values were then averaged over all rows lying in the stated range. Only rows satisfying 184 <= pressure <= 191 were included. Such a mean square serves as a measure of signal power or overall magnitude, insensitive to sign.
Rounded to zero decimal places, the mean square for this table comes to 565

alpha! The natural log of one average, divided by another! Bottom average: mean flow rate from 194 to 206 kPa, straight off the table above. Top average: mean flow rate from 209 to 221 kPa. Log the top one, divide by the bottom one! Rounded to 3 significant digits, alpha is 0.127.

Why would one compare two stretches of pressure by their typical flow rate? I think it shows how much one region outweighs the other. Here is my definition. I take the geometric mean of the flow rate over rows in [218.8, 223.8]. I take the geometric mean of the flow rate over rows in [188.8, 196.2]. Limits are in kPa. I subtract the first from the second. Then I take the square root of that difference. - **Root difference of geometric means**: 1.7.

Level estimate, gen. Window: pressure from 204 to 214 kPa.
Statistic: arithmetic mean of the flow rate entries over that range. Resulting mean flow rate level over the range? 26.6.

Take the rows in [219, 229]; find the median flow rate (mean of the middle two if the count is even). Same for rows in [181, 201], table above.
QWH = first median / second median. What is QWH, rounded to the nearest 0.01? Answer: 0.74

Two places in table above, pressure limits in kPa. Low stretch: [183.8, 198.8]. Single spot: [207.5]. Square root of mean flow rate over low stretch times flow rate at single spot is 25.6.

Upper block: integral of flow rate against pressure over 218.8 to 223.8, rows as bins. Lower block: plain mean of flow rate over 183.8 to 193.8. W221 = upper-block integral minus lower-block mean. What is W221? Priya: 78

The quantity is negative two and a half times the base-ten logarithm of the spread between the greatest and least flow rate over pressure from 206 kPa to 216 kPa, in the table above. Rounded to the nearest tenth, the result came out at -1.0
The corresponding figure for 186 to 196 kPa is -1.0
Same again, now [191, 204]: -1.8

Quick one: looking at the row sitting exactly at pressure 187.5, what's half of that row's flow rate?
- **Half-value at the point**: 11.9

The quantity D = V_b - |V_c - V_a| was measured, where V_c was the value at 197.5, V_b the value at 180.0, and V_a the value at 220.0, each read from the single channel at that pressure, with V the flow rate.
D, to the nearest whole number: 22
